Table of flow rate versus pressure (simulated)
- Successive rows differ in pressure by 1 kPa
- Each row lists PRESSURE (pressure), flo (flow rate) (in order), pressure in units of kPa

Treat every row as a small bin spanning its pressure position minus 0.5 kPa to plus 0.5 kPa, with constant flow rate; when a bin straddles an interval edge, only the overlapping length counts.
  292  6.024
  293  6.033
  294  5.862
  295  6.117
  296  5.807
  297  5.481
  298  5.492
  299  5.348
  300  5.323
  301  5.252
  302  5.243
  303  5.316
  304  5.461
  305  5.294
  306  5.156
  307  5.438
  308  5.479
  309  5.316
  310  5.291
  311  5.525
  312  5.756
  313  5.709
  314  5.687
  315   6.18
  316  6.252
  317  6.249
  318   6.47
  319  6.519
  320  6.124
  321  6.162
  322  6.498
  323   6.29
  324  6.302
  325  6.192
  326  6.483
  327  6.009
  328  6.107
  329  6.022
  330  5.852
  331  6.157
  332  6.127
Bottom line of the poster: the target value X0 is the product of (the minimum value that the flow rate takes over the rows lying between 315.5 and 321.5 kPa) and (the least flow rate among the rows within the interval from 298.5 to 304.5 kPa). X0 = 32.1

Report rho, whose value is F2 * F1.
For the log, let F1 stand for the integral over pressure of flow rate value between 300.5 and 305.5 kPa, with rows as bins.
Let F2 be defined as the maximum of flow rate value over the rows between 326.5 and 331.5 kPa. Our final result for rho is 164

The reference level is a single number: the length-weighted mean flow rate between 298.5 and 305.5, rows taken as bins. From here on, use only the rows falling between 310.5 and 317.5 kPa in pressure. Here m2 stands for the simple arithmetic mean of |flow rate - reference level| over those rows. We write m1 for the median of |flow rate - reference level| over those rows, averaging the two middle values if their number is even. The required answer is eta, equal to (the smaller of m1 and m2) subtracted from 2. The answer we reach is 1.56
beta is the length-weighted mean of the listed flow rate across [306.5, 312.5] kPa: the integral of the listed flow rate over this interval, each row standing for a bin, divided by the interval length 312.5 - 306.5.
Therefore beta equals 5.47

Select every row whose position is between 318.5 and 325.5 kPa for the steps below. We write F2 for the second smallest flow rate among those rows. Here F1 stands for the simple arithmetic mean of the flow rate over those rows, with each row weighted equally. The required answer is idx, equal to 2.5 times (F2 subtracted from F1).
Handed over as 0.34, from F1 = 6.3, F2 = 6.162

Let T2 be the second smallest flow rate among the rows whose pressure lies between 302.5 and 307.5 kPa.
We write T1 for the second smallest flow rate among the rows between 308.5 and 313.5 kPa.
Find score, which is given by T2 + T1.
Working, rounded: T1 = 5.316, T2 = 5.294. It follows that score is 10.61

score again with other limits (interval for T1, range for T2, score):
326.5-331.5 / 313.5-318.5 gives 12.19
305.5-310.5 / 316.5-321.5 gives 11.45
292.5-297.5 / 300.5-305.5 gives 11.06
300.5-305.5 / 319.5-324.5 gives 11.41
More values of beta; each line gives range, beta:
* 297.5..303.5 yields 5.33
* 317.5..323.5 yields 6.34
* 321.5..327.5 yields 6.30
